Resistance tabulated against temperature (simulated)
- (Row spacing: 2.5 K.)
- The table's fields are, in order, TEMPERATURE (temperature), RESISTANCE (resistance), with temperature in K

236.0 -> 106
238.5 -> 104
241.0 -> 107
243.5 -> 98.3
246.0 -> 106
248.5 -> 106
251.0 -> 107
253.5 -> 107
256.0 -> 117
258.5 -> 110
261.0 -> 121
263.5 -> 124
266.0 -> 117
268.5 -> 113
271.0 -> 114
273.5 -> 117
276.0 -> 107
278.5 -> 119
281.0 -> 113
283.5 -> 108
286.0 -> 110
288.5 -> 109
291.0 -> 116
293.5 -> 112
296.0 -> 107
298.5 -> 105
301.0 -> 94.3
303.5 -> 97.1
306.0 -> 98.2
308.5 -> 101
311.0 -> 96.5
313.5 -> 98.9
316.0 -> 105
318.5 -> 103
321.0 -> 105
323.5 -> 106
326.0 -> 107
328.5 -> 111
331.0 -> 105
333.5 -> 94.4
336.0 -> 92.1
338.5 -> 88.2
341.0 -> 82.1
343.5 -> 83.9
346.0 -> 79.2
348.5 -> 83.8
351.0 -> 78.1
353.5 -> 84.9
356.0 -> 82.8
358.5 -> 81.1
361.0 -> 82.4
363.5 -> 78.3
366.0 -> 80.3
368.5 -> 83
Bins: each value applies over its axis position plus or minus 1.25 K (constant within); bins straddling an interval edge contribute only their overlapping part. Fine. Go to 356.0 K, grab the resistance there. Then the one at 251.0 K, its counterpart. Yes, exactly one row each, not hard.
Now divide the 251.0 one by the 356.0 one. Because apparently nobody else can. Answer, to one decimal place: 1.3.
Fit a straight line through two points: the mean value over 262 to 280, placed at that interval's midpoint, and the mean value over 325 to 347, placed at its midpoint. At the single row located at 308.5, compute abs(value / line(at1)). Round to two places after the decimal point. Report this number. 0.98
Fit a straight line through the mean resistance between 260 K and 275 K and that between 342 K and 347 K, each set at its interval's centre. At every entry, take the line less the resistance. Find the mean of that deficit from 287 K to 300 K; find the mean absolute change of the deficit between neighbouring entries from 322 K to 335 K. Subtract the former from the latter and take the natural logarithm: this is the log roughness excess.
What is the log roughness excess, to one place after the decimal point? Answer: 2.3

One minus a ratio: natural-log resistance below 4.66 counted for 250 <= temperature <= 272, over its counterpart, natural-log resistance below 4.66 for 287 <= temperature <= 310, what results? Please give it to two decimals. 1.00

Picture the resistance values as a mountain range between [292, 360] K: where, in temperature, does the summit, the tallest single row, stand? 293.5 K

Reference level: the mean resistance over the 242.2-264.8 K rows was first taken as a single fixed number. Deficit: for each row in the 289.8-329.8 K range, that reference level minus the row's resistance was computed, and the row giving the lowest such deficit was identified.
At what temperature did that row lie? 291.0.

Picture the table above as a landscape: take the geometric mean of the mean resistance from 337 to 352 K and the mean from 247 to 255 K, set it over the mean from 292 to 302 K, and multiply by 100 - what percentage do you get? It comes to 90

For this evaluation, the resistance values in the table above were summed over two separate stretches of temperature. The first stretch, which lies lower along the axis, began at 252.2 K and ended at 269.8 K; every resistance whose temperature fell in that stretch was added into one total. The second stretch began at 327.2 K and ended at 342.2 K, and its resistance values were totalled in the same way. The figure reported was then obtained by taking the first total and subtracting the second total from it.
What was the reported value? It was 236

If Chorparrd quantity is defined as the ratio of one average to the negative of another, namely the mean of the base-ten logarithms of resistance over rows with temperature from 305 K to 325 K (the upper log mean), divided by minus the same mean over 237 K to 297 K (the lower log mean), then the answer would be -0.981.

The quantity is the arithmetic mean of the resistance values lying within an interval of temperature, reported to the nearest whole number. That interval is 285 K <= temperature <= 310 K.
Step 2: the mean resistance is 105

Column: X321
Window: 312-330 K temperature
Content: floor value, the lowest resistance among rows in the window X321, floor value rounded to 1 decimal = 98.9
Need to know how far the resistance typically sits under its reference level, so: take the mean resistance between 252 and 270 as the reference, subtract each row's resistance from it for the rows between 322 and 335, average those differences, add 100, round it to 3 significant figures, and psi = 111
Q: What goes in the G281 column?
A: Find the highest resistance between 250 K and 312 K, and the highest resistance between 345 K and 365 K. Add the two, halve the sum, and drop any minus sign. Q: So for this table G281 104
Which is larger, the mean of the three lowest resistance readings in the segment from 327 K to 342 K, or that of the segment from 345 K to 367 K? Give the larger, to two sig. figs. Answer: 87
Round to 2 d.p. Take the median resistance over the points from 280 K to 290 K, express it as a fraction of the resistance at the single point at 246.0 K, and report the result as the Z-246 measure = 1.03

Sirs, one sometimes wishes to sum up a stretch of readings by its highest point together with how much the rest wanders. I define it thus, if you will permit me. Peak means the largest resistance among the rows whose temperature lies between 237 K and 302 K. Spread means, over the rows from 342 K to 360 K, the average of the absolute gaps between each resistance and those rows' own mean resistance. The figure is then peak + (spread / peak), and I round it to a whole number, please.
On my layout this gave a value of 124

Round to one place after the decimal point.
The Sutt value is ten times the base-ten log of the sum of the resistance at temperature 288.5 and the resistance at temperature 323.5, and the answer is 23.3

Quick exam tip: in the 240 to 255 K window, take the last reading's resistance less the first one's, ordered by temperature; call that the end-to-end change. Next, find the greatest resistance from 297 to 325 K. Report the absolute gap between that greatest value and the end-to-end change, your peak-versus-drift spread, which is 106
